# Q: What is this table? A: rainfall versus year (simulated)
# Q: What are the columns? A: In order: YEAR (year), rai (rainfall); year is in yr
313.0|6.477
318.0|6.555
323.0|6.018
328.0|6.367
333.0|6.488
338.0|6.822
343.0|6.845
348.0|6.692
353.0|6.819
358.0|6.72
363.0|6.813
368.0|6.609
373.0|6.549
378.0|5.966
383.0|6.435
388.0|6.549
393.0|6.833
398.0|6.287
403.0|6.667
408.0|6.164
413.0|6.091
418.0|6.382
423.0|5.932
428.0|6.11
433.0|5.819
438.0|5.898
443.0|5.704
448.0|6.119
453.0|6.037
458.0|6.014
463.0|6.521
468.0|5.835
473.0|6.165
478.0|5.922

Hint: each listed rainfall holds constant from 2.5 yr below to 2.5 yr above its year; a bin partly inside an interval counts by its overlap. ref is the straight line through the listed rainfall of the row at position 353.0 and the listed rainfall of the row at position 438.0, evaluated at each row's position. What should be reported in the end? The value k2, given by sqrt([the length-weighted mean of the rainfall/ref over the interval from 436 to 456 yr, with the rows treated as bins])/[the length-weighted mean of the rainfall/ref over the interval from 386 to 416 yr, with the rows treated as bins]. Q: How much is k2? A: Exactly 0.99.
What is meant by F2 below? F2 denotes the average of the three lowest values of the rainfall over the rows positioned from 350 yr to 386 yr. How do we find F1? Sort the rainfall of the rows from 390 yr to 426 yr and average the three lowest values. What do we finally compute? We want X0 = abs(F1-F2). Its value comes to 0.25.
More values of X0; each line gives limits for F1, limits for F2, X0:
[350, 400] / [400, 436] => 0.28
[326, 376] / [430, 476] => 0.68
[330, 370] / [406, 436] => 0.65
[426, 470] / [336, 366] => 0.96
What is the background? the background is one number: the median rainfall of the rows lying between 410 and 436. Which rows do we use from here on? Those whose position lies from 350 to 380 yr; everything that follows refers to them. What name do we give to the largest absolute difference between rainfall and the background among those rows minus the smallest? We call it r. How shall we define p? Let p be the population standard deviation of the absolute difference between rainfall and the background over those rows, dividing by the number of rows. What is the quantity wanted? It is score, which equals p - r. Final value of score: -0.40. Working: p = 0.21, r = 0.6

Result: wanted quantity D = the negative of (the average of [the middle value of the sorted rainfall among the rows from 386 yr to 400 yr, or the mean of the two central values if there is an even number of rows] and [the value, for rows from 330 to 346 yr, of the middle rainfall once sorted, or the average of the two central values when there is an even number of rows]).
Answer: -6.7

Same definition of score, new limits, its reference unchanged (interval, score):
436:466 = -0.24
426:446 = -0.23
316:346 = -0.44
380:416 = -0.49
